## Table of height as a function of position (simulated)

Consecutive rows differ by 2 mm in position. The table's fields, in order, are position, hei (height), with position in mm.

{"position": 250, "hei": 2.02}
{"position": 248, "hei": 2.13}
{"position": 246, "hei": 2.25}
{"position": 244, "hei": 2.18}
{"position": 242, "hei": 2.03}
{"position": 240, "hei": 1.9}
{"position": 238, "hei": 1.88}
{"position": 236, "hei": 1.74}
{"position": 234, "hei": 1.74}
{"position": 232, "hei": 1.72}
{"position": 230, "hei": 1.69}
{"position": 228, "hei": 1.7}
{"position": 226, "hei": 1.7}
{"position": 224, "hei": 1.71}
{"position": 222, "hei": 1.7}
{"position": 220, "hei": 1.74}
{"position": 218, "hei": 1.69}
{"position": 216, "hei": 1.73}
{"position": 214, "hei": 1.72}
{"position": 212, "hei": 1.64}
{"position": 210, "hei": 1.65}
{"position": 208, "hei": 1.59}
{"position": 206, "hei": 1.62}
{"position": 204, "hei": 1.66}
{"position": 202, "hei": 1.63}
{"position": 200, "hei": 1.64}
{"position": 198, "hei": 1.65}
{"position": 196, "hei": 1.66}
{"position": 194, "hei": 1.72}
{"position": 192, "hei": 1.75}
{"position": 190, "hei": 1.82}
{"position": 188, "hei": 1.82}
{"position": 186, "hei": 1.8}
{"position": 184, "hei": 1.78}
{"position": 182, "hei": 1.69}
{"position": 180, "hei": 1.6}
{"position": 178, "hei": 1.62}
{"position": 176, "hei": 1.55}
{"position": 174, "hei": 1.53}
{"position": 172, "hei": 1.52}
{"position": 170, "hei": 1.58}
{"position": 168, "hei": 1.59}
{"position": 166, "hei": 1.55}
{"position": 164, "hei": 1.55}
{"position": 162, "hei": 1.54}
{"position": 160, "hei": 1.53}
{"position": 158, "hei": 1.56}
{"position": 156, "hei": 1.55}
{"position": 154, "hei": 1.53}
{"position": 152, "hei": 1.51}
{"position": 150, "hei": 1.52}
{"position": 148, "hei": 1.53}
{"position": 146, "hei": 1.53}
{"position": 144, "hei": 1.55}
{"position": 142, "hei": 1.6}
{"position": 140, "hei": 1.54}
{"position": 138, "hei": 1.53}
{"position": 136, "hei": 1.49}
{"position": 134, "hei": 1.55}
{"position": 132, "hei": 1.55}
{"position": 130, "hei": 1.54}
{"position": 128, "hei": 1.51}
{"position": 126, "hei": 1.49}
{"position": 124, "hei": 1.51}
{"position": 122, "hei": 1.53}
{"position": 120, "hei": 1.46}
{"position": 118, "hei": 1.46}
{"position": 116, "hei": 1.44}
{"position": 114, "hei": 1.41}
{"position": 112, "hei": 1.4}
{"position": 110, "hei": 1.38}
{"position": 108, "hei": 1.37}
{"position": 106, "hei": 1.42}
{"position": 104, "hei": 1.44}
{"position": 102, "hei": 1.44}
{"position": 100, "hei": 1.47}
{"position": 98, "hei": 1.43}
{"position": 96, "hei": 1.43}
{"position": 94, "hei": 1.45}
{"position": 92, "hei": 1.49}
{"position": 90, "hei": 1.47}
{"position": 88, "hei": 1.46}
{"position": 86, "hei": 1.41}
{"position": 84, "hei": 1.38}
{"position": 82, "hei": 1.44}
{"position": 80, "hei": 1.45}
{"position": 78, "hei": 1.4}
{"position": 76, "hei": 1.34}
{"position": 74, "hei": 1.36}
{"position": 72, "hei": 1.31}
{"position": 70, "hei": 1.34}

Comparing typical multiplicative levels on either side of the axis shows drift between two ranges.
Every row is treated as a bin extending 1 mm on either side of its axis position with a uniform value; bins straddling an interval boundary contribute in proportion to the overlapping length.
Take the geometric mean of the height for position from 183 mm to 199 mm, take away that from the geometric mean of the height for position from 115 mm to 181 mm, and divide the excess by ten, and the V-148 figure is -0.021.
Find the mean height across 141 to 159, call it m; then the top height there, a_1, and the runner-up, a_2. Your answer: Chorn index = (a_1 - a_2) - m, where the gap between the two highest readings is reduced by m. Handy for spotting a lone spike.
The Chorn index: -1.50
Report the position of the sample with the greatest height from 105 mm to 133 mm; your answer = 132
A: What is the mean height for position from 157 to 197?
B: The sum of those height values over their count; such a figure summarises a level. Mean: 1.64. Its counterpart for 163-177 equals 1.55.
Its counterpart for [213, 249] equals 1.83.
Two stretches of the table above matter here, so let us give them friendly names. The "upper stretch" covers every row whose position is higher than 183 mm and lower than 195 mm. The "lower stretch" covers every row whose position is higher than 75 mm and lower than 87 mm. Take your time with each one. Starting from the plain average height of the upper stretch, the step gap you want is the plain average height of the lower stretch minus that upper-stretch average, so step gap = -0.38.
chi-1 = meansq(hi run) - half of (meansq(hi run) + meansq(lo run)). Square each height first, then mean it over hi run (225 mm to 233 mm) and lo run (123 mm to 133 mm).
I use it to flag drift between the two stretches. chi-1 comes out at 0.29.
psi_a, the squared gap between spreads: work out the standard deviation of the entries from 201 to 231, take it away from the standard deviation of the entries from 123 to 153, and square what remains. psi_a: 0.000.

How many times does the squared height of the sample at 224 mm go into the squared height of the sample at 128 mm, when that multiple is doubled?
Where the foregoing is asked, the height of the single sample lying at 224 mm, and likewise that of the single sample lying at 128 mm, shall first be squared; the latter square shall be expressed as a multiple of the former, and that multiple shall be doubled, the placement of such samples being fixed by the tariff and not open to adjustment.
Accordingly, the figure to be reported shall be 1.56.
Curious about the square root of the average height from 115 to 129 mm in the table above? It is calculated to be 1.22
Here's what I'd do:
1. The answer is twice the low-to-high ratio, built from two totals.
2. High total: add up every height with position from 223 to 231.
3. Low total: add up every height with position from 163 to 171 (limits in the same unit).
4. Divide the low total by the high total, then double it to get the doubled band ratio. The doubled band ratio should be 1.84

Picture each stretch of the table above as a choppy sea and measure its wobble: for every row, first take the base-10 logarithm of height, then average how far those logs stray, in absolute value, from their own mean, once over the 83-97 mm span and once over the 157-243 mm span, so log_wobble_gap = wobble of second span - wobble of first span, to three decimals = 0.013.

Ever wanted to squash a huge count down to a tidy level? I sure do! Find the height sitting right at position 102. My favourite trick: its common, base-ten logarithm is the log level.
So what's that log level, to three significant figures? 0.158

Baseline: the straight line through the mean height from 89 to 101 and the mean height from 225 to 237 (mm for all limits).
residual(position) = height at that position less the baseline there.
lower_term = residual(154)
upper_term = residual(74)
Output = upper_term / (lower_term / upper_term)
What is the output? -0.083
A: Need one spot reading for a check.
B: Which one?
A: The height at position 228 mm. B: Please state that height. 1.7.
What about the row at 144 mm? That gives 1.55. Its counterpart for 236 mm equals 1.74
